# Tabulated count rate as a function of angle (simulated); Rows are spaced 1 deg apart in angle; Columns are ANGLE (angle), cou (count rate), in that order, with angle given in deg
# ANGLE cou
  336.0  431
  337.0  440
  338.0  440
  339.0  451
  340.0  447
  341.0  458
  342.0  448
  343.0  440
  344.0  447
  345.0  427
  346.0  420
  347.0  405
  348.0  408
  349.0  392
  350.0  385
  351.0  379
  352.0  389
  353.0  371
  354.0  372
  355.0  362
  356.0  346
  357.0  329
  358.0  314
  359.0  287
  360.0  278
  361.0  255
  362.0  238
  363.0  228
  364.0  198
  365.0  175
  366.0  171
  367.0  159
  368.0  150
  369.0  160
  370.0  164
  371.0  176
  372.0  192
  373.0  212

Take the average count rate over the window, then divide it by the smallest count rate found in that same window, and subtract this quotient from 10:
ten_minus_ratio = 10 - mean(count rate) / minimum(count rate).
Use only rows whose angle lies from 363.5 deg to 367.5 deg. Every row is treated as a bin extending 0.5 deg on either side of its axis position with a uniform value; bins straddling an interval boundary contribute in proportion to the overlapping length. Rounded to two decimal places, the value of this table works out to 8.89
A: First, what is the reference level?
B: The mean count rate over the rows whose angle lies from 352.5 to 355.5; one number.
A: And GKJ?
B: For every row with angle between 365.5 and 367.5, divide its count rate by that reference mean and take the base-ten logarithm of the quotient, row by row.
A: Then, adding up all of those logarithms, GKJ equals -0.70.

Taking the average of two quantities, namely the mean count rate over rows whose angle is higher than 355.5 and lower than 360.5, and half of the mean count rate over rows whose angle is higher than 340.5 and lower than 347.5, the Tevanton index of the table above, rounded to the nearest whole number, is 264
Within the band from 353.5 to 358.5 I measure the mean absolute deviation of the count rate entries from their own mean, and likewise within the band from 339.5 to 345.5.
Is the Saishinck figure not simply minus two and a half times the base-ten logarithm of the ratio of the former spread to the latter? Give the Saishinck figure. -1.0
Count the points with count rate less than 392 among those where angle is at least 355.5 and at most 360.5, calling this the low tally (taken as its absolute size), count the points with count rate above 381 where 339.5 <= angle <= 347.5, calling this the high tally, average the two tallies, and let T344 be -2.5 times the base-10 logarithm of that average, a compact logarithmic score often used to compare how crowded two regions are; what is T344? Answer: -2.0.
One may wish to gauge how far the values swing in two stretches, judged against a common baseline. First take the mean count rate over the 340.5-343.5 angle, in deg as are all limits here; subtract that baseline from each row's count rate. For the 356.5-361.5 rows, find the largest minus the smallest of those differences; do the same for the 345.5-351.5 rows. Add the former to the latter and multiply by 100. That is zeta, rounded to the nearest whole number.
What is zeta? 11500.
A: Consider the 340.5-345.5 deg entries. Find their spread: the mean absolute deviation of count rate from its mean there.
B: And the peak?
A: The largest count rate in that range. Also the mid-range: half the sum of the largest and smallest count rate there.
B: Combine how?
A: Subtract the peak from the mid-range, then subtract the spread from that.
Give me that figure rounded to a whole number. -24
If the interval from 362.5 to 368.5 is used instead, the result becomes -61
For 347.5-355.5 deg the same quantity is -34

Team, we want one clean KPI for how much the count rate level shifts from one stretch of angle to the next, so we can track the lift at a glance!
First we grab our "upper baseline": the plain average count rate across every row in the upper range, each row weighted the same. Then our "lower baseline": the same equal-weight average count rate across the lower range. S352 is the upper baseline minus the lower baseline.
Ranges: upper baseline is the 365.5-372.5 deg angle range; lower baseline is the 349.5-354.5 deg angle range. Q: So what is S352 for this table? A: -212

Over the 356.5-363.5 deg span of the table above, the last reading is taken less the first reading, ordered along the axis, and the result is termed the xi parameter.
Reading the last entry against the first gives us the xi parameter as -101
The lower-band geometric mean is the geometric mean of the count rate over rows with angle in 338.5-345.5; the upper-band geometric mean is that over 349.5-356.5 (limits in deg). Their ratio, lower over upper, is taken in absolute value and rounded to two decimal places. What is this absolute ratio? 1.20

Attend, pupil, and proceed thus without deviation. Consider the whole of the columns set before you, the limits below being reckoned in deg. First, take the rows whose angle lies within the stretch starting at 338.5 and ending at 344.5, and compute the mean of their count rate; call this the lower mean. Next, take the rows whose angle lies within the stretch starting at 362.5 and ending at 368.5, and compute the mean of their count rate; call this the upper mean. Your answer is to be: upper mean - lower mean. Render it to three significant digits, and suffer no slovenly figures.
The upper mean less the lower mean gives -268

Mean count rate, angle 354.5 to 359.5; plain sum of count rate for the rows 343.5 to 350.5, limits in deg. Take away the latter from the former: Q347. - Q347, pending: -2556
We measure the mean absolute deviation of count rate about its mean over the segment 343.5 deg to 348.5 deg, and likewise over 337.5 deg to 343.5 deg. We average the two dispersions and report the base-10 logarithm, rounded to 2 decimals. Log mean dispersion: 0.94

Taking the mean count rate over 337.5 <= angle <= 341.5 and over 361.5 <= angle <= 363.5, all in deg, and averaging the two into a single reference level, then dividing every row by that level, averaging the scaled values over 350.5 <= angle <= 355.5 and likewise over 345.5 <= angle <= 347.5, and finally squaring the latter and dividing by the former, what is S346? 1.33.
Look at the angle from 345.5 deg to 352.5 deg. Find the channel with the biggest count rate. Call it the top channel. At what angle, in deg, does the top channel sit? 346.0 deg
